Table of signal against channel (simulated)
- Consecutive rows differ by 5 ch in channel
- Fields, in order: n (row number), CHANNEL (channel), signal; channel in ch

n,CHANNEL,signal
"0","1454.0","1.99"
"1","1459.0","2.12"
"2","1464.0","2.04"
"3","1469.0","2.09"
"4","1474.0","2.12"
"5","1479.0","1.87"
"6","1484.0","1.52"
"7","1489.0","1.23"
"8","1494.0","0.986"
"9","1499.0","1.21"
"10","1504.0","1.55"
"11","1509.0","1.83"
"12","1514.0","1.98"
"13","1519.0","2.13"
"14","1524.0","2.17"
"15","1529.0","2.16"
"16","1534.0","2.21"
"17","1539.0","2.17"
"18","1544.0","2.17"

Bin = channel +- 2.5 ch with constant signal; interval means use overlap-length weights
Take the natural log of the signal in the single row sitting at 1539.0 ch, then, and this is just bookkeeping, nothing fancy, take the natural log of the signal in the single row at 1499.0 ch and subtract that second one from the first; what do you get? 0.6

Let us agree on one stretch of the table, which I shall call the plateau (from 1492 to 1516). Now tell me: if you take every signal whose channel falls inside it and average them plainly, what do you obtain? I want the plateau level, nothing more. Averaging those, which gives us 1.51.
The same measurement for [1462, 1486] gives 1.93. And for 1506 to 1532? 2.05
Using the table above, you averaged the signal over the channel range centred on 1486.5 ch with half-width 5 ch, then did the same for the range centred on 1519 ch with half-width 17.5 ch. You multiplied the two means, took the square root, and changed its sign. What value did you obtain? -1.66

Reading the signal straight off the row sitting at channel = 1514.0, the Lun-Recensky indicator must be 1.98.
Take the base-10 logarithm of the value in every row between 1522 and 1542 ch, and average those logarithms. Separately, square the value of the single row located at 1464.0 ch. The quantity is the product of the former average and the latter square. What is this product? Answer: 1.4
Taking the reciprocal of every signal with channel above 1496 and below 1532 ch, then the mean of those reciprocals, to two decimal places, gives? 0.56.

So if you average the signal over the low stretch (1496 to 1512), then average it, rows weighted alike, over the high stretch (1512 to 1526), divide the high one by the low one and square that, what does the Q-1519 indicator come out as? 1.9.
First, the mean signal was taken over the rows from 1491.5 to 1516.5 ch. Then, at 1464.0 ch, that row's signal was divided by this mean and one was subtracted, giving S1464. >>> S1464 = 0.35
